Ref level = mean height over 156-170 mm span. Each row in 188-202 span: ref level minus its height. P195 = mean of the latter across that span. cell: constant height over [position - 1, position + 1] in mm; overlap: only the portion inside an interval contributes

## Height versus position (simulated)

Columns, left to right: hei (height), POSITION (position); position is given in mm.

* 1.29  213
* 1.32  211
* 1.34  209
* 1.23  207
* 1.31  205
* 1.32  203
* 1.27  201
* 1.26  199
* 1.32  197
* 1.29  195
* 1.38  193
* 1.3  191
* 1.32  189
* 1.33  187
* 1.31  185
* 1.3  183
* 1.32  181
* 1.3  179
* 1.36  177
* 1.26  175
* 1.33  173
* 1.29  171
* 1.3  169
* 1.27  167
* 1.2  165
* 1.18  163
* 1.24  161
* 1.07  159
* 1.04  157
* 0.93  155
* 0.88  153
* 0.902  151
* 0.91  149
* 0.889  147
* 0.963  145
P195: -0.120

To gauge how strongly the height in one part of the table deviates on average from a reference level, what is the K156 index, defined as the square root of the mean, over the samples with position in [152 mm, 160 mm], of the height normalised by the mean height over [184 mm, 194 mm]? 0.86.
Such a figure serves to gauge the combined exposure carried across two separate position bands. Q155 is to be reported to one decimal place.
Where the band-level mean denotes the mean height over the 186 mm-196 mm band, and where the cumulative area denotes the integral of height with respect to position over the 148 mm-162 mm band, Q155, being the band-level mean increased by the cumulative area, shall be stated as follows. 15.3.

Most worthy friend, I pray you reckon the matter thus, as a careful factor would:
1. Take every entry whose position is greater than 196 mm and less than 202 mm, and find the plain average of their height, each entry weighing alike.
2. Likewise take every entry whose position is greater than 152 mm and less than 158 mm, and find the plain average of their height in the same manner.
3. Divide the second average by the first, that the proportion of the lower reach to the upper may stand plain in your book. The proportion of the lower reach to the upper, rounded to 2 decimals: 0.74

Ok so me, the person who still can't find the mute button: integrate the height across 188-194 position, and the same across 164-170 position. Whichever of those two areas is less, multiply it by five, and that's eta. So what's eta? 37.7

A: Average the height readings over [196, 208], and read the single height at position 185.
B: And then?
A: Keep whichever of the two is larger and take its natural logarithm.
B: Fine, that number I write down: 0.270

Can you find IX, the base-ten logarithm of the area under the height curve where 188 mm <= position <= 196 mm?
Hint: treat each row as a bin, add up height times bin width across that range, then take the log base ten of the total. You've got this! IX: 1.02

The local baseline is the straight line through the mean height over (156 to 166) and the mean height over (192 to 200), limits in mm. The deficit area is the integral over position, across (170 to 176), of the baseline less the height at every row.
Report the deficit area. -0.54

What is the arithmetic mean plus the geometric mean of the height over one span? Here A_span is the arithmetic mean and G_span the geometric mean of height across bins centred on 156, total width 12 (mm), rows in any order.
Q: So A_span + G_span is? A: 2.01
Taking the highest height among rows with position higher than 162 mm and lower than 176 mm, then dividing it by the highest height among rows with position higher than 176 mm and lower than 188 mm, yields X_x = 0.98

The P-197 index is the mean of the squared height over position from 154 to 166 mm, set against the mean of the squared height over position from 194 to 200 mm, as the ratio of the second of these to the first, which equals 1.34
